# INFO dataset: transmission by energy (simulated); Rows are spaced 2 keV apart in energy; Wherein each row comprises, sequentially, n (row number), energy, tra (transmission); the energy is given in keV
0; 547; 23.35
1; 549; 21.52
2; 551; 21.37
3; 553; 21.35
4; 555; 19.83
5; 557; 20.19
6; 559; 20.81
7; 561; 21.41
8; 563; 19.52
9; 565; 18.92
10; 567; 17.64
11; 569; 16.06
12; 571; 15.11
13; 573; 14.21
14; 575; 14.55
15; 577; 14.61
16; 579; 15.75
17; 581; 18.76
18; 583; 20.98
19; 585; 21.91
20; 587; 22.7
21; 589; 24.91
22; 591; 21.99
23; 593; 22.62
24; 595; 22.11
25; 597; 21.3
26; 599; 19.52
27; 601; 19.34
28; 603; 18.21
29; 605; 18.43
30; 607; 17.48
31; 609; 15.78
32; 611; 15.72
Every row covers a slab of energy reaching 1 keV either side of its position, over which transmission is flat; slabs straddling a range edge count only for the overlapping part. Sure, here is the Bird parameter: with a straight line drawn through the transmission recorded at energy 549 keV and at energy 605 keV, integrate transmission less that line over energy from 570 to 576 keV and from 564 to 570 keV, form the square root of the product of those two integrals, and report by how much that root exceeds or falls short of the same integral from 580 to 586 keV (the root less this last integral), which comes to 19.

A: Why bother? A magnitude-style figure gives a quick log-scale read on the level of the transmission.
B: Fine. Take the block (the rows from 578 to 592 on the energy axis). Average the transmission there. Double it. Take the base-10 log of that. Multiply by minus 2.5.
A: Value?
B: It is -4.06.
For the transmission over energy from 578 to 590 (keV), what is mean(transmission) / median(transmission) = 0.97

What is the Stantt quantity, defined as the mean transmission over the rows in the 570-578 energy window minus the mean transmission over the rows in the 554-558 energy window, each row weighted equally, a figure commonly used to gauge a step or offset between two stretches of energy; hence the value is -5.4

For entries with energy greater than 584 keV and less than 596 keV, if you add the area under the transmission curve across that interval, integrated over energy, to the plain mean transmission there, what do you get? 295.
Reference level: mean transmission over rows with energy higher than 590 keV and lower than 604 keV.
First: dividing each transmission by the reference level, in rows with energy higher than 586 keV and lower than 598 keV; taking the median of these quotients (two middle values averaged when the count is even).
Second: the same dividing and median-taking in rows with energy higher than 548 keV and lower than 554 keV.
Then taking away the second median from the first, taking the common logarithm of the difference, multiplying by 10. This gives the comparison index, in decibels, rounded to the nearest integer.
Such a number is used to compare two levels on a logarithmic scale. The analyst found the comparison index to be -13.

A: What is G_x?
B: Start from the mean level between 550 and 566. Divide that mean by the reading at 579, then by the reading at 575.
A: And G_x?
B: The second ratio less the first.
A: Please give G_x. 0.1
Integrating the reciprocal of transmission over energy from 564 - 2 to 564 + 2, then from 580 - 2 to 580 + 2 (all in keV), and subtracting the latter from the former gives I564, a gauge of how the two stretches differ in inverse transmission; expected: -0.03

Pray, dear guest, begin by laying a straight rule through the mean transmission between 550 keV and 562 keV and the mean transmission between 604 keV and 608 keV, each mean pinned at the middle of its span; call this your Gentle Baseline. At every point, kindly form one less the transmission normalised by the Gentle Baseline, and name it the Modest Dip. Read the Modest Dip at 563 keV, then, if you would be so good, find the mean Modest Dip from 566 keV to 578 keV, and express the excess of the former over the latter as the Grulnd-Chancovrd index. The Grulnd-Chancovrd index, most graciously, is -0.2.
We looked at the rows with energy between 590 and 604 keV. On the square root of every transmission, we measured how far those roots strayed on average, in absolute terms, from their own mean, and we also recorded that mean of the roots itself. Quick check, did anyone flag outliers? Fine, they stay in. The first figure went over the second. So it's 0.035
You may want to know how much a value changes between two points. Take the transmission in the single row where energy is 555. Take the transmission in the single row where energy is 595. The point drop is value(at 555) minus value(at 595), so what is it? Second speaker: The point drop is -2.3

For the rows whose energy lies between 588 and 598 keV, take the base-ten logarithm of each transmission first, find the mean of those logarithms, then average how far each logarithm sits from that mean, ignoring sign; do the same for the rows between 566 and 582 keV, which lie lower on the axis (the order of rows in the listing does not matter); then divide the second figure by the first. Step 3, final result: 1.9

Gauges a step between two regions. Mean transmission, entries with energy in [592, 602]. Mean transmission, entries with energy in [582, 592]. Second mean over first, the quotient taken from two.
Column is 0.93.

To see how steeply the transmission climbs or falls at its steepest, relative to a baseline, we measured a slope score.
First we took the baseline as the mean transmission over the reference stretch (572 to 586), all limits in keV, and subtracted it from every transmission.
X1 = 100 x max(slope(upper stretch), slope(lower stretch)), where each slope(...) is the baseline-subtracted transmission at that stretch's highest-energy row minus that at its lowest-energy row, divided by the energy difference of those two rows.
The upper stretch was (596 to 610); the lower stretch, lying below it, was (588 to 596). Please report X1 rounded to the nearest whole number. -46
